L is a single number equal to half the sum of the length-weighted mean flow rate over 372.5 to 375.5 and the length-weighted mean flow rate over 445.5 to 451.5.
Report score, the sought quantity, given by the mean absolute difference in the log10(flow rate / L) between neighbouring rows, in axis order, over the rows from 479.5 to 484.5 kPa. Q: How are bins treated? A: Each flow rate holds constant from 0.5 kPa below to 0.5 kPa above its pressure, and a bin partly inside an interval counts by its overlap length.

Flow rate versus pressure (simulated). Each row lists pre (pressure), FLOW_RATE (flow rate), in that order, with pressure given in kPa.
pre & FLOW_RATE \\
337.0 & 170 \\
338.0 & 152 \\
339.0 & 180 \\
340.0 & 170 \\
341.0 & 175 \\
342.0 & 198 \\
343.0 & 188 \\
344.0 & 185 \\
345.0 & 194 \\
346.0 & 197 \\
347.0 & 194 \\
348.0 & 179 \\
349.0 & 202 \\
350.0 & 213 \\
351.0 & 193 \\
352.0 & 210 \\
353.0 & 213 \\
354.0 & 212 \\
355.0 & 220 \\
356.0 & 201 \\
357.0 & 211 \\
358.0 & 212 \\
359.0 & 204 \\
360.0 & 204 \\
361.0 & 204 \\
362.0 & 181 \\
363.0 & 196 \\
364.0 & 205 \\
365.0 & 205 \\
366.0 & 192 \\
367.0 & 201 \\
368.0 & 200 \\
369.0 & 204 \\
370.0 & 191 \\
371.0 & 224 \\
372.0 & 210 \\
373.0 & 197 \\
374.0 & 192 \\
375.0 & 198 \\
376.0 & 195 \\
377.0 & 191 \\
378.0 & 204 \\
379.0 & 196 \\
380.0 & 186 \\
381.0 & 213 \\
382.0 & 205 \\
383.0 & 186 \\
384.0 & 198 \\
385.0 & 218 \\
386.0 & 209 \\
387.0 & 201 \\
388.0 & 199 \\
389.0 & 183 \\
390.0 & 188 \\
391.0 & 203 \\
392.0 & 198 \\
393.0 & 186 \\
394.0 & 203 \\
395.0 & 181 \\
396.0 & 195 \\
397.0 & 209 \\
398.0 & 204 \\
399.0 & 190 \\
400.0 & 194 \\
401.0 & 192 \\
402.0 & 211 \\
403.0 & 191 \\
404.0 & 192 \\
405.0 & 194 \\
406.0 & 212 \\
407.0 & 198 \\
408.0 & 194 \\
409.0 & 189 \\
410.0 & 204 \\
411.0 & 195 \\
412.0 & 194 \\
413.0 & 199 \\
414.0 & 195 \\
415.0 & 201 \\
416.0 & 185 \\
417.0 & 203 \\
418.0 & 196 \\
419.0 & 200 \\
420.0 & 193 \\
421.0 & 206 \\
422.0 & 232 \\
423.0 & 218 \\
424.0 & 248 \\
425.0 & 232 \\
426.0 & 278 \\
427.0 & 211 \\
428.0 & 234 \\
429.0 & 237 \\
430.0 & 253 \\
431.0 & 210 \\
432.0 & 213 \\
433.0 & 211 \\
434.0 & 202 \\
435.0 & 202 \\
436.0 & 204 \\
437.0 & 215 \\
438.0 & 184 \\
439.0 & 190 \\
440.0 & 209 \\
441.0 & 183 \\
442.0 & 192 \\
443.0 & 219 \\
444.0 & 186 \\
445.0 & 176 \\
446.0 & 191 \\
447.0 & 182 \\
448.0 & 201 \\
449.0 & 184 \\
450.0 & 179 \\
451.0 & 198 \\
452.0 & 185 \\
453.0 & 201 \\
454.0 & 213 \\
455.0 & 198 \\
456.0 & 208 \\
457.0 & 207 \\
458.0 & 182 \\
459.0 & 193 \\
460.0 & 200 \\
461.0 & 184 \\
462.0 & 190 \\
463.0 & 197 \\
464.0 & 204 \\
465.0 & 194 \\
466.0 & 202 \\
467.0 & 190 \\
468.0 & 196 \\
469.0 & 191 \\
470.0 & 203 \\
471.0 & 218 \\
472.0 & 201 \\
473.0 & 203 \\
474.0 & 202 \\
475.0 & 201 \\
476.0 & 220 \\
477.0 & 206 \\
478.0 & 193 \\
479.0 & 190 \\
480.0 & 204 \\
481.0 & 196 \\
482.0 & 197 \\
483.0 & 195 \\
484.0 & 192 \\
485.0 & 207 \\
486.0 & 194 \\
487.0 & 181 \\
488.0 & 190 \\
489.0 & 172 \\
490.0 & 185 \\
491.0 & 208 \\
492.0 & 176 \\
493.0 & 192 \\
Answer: 0.008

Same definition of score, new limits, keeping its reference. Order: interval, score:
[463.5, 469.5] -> 0.018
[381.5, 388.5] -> 0.025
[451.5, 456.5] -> 0.029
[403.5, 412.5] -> 0.018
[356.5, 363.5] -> 0.018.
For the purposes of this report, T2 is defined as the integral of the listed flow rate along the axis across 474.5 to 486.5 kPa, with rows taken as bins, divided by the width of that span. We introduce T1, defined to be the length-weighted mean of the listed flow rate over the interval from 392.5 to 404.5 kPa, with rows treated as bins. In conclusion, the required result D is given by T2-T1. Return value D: 3.9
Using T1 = 195.7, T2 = 200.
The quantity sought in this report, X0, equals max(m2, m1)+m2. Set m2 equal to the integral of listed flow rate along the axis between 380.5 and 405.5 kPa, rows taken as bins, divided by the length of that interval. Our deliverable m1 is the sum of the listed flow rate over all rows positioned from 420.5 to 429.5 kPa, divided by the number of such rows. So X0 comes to 431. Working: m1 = 233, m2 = 198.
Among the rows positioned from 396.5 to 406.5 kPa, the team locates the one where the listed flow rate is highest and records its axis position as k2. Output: 406.0 kPa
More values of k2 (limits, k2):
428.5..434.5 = 430.0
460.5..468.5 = 464.0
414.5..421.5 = 421.0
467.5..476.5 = 476.0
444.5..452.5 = 448.0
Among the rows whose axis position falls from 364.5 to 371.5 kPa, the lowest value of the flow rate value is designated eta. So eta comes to 191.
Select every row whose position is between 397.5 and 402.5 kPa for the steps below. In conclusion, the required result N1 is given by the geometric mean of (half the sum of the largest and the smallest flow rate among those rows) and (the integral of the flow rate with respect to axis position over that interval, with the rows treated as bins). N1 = 446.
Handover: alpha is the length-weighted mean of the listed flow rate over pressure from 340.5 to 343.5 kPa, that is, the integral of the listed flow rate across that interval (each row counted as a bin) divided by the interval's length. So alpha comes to 187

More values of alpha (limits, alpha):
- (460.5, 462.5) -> 187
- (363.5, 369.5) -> 201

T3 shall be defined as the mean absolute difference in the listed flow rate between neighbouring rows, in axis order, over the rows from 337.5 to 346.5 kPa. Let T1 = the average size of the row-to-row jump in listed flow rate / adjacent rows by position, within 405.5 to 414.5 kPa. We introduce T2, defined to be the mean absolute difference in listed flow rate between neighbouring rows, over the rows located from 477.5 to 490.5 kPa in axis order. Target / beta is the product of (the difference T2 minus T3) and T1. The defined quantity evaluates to -15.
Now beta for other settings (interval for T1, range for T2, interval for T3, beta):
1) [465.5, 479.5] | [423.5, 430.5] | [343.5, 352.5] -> 147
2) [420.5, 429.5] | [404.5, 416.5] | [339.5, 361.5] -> -9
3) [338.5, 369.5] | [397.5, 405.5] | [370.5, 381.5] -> -13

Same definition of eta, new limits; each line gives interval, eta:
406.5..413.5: 189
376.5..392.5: 183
